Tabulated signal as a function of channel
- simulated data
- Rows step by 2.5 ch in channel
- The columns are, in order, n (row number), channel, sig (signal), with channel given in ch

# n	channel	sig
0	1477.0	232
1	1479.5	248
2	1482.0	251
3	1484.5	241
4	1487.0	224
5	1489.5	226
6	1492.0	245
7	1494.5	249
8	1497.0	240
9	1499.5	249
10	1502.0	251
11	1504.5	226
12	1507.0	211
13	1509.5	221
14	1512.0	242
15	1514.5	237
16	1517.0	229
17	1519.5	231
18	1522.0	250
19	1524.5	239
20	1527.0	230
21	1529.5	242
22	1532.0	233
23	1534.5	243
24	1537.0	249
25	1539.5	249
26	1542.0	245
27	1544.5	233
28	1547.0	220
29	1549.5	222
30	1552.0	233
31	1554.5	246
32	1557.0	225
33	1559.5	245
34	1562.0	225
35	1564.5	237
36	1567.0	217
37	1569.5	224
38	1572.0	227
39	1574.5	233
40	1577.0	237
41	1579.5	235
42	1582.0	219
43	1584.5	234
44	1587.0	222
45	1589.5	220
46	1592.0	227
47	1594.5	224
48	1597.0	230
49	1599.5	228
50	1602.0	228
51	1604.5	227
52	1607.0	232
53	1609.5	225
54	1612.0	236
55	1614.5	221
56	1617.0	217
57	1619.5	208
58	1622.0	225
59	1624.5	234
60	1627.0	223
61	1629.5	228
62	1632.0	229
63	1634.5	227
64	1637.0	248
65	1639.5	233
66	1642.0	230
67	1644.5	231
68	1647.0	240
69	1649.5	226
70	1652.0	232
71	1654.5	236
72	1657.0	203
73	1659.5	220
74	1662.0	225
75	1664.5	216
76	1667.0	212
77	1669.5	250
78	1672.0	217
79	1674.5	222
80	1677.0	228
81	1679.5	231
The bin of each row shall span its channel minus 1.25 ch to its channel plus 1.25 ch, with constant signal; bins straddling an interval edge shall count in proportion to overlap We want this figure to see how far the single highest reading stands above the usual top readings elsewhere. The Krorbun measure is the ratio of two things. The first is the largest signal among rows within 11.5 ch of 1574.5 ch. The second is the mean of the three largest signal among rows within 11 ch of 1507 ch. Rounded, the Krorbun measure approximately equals 0.96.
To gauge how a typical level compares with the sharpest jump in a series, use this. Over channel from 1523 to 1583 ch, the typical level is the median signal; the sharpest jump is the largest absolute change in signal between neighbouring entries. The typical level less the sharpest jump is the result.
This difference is 212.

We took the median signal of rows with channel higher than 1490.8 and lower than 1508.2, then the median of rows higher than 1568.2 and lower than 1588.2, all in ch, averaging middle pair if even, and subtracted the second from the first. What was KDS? 15.0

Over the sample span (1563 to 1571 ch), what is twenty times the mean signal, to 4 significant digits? 4520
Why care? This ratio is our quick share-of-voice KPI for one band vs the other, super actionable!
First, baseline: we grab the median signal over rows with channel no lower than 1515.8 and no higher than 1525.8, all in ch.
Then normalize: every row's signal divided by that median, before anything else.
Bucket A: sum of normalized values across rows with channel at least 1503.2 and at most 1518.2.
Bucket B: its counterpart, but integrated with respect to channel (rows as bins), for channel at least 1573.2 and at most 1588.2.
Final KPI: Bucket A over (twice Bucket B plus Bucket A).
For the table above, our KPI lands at 0.165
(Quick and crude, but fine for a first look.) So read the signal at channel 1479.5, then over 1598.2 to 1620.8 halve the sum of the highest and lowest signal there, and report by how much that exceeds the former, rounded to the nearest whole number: -26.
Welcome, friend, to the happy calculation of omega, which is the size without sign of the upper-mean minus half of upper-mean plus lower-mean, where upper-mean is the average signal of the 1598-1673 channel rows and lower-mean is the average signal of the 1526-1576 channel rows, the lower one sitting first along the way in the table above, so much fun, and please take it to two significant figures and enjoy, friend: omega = 3.5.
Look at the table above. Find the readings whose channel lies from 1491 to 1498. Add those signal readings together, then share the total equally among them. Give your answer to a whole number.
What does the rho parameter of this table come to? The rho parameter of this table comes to 245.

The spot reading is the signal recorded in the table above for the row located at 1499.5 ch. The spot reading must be 249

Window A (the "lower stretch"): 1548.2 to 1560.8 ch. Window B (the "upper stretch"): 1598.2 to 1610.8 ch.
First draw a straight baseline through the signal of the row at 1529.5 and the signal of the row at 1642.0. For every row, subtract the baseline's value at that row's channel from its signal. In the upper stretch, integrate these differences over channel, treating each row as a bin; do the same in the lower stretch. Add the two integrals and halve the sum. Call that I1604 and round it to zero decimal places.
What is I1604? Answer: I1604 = -70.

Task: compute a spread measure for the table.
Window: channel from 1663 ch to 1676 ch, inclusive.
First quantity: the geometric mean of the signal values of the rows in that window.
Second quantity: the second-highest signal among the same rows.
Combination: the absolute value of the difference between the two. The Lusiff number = 1.0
